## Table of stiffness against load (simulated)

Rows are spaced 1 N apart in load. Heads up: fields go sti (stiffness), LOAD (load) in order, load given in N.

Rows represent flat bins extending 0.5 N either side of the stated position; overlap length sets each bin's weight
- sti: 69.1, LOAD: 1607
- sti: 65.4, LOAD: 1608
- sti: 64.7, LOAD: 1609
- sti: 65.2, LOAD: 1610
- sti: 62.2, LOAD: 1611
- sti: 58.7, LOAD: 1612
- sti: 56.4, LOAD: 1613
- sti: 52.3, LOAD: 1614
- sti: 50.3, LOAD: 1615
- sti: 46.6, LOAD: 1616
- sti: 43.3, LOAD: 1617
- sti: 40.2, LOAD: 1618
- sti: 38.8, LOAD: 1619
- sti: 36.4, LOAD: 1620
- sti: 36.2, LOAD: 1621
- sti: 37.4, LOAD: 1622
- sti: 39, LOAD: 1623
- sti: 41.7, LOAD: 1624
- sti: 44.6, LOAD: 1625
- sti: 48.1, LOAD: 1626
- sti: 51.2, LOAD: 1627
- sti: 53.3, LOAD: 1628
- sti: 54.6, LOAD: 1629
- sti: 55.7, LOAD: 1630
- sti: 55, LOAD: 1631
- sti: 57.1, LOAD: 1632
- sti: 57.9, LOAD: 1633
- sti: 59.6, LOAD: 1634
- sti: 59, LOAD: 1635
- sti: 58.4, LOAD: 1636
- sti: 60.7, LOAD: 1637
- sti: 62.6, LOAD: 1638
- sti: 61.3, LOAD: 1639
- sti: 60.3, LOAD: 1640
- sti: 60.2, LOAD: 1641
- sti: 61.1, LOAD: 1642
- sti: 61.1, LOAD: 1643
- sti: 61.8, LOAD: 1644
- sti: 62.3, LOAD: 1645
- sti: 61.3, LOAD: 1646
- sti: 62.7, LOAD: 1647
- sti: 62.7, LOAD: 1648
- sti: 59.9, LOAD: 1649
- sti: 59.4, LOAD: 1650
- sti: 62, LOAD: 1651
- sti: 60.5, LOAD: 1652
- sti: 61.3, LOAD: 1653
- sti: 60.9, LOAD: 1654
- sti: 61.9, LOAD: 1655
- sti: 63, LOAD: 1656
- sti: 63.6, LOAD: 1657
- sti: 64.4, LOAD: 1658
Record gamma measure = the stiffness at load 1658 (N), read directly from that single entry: 64.4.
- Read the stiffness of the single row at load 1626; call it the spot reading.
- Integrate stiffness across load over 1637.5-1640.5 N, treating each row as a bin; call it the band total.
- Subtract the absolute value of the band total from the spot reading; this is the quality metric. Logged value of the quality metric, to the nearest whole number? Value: -136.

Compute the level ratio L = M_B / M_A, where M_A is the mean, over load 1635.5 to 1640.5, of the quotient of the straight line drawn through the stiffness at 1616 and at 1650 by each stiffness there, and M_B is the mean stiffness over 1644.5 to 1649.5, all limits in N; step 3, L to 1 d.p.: 68.3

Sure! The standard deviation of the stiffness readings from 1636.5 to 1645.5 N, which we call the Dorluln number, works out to 0.8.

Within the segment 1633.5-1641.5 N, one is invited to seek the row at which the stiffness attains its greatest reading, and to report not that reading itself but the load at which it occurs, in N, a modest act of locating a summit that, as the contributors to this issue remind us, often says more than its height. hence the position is 1638 N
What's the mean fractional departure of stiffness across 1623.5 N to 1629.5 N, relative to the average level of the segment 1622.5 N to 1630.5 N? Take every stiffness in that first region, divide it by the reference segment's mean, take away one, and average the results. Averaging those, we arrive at 0.01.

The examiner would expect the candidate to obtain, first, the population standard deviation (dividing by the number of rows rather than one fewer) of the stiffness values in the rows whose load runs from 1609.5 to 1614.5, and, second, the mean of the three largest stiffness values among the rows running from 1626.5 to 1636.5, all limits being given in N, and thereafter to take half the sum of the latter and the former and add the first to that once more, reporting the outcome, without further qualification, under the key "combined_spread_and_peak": 36.2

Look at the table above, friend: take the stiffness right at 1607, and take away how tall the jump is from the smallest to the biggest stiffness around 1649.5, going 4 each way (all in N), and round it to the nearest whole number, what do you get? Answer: 66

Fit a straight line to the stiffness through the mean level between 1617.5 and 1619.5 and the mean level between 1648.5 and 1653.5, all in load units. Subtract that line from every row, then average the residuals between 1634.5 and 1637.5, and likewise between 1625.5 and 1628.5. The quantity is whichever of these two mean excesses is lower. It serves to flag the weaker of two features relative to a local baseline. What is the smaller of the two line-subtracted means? 5.8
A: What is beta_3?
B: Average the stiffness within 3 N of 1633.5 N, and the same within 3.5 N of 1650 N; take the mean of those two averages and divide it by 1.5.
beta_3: 39.7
